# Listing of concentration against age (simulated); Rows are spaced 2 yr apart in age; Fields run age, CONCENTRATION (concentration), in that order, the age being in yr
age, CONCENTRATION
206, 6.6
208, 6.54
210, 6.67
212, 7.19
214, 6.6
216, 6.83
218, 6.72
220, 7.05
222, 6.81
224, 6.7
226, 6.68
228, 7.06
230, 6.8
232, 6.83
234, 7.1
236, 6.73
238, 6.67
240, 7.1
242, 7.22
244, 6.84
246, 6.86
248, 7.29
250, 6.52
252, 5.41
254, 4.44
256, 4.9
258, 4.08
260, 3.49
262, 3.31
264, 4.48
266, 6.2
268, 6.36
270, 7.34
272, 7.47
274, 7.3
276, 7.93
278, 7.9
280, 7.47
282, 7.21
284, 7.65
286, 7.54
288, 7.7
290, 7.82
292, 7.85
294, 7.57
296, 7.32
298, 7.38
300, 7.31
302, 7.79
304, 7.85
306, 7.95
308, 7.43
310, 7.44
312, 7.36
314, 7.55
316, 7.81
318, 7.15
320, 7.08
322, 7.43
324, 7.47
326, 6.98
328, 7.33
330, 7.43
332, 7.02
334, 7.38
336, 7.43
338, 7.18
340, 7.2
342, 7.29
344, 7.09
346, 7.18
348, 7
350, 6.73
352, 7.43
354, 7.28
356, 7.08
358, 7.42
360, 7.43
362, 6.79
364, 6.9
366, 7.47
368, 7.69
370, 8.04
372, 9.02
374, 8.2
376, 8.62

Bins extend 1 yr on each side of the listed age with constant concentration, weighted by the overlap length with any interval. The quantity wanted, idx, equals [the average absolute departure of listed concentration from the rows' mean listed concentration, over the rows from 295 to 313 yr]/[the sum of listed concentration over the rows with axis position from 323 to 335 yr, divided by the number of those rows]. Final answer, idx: 0.0300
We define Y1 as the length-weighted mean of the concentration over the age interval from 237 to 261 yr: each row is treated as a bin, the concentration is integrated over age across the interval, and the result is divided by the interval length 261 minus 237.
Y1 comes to 5.9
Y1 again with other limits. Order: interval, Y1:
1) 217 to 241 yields 6.9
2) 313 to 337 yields 7.3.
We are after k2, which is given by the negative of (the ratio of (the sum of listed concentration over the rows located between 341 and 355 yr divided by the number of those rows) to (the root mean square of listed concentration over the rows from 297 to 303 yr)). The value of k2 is -0.95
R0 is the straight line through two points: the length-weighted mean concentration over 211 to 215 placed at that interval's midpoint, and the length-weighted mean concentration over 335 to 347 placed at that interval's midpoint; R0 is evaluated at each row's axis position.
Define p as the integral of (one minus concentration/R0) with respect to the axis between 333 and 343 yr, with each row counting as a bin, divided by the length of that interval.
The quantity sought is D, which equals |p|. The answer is 0.010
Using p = -0.01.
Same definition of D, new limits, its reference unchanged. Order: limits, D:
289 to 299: 0.068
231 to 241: 0.010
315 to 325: 0.030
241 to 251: 0.005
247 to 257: 0.183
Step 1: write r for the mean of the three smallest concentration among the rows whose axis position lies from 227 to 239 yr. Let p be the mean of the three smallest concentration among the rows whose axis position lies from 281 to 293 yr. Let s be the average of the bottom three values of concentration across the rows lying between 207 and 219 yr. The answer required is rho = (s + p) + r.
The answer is 20.8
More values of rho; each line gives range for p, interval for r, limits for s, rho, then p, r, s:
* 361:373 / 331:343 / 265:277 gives 20.8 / 7.1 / 7.1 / 6.62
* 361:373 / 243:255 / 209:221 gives 19.2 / 7.1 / 5.5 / 6.66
